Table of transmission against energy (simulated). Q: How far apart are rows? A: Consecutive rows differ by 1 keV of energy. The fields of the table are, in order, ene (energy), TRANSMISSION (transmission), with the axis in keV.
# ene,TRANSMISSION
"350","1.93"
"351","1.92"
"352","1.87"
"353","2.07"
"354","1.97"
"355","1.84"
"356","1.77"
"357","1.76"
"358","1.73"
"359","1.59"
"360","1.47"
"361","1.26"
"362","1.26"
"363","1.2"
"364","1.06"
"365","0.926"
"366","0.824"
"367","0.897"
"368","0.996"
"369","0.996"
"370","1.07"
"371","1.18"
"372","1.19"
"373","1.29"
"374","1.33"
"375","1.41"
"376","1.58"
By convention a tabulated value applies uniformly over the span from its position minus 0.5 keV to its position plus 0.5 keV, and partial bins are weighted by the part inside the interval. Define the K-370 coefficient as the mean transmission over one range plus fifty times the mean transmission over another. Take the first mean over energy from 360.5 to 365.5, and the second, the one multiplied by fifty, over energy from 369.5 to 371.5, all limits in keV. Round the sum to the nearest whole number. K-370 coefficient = 57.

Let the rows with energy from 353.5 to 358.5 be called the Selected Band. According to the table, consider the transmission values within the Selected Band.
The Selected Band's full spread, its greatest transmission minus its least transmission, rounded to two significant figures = 0.24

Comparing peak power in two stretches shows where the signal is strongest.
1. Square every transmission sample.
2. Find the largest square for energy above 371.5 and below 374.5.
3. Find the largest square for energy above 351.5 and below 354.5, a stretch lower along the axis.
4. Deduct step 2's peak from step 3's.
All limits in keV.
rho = 2.5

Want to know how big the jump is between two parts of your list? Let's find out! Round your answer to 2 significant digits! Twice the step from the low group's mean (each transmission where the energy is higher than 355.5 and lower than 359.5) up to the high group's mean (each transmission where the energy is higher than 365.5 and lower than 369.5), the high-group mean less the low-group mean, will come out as -1.6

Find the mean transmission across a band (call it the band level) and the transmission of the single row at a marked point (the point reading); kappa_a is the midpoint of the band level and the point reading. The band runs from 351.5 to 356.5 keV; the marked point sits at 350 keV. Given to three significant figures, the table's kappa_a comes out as 1.92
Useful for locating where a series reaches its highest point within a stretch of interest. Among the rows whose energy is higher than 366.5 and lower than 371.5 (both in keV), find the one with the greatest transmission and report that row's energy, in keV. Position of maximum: 371 keV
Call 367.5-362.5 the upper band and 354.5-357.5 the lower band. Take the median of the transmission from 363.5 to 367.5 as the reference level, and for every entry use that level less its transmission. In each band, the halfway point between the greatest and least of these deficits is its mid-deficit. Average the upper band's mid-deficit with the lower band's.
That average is -0.49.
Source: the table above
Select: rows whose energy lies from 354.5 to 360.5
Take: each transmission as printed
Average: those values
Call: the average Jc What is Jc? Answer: 1.69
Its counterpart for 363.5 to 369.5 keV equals 0.95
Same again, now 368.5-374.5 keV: 1.18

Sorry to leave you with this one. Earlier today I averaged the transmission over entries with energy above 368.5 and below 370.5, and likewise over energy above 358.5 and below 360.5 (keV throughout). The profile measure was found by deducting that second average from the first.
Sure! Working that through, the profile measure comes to -0.5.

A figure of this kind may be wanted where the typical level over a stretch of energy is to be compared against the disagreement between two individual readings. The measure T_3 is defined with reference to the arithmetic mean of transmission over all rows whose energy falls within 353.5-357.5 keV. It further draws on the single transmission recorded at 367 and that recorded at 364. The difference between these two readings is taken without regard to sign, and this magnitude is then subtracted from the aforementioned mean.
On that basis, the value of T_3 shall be 1.67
